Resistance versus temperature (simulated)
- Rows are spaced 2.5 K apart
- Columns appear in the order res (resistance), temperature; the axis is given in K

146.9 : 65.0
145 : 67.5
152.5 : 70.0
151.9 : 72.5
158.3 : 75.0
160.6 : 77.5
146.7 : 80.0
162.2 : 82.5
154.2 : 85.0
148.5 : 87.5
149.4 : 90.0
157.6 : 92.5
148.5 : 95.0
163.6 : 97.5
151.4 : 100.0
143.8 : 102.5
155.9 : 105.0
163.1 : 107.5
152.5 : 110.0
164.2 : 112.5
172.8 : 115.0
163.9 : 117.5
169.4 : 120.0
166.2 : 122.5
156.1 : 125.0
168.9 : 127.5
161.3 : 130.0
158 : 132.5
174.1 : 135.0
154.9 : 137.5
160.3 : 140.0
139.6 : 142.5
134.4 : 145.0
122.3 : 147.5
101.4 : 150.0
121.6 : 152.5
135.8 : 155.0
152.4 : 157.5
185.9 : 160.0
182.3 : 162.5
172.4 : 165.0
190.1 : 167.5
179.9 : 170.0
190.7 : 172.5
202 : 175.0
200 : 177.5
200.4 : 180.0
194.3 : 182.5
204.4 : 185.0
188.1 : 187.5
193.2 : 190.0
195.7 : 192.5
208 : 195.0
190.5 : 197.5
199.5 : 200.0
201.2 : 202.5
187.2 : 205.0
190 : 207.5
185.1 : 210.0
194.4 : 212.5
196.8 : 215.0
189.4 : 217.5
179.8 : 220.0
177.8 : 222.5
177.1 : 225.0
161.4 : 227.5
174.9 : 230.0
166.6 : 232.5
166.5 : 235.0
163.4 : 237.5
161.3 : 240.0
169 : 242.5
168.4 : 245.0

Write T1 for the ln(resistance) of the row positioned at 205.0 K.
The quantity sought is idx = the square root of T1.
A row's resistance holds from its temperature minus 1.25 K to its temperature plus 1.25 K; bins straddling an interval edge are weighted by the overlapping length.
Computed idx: 2.29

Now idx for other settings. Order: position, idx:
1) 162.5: 2.28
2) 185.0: 2.31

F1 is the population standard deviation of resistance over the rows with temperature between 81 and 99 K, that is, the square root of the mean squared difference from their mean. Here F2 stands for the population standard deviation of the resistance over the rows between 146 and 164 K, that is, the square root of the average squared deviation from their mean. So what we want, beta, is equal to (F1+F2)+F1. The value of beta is 42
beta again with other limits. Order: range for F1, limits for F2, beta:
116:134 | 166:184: 17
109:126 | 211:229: 25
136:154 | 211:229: 49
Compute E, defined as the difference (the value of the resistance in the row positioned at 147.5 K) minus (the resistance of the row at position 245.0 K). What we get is -46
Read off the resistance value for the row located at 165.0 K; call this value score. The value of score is 172.4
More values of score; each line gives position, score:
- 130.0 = 161.3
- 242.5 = 169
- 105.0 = 155.9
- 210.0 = 185.1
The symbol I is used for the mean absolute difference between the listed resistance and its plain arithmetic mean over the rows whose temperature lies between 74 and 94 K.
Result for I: 5.0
